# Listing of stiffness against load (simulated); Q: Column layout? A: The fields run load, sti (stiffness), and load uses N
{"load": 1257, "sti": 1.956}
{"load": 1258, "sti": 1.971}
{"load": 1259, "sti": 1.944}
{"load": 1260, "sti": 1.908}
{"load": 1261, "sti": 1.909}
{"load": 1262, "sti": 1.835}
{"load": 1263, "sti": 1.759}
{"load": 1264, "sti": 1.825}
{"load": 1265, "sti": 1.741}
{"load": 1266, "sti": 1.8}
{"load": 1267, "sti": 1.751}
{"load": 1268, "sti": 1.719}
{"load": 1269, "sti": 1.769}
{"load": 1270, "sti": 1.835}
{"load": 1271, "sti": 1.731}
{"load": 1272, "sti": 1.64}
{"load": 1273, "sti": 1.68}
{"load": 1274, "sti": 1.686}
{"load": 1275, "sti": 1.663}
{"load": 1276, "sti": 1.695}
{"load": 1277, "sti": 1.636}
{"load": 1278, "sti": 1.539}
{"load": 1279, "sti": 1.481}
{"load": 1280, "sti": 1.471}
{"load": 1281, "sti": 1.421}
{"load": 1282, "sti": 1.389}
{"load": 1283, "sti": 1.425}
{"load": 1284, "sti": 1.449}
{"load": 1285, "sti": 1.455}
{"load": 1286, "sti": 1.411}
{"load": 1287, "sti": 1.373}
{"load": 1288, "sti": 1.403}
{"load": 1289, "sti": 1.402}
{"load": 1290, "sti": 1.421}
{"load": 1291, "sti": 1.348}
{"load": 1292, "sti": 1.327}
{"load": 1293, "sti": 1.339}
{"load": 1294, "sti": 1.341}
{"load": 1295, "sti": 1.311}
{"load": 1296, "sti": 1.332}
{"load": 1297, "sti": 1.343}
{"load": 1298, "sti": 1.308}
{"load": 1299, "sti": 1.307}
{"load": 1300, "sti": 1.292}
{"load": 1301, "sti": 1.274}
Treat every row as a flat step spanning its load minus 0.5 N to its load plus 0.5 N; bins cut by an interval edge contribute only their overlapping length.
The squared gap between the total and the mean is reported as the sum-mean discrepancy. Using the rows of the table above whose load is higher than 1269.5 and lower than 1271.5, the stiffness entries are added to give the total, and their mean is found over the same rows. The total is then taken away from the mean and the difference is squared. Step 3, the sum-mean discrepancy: 3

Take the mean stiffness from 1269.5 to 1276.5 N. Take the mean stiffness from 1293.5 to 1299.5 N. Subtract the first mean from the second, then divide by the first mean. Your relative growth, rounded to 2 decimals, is -0.22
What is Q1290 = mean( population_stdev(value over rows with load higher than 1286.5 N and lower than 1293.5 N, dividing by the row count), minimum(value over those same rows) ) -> 0.68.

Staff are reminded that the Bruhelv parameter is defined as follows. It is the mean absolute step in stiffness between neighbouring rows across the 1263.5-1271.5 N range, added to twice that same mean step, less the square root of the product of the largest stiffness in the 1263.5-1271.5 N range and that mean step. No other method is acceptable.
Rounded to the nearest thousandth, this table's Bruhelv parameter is -0.151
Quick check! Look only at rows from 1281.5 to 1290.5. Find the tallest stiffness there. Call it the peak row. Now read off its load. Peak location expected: 1285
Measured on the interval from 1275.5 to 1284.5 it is 1276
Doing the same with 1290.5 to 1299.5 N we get 1291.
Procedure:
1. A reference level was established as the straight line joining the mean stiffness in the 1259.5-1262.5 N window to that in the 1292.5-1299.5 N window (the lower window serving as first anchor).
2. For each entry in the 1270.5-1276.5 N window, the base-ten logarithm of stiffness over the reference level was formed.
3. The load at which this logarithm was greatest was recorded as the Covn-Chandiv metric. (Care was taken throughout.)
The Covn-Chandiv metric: 1276 N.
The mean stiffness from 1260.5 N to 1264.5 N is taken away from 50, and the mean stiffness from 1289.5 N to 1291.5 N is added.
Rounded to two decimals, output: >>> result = 49.55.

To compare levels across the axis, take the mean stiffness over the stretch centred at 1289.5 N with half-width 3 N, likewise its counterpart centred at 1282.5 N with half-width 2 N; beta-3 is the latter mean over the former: 1.03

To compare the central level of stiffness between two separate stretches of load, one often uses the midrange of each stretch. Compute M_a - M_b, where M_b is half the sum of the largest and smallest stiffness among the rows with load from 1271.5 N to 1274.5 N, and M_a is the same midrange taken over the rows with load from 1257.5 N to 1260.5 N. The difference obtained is 0.28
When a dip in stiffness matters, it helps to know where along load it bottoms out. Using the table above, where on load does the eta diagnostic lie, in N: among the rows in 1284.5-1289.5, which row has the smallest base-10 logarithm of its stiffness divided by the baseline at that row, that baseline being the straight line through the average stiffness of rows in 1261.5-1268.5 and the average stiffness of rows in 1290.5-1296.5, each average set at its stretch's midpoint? 1287 N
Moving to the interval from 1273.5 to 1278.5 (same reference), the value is 1278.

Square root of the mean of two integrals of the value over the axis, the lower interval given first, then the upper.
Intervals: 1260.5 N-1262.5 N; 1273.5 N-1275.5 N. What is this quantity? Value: 1.88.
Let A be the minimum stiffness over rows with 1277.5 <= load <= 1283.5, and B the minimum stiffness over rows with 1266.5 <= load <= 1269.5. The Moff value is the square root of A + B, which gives 1.76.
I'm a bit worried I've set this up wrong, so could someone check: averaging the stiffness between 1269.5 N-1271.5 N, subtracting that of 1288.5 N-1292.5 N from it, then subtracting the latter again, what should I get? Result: -0.97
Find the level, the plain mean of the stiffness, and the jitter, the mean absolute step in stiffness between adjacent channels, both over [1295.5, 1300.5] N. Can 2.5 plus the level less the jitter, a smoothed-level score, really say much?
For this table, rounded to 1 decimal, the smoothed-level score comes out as 3.8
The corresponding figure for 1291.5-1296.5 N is 3.8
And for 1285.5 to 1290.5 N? 3.9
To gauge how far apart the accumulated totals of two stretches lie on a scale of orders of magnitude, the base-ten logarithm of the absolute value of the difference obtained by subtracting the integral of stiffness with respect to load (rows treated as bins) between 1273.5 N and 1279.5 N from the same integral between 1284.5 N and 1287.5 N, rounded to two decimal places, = 0.74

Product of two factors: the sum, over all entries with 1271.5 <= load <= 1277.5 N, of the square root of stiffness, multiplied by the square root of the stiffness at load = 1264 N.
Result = 10.5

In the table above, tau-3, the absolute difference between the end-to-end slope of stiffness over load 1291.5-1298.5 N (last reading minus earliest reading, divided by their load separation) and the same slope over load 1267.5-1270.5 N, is 0.061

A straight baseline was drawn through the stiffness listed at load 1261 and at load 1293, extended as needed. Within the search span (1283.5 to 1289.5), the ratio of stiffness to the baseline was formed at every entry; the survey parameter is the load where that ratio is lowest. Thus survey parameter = 1287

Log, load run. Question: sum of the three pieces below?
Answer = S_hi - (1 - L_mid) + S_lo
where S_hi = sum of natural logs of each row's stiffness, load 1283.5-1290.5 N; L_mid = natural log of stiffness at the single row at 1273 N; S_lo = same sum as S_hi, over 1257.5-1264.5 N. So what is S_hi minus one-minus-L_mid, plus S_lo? 6.4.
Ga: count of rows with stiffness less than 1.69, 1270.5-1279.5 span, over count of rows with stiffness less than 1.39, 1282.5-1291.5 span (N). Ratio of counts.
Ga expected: 3.50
